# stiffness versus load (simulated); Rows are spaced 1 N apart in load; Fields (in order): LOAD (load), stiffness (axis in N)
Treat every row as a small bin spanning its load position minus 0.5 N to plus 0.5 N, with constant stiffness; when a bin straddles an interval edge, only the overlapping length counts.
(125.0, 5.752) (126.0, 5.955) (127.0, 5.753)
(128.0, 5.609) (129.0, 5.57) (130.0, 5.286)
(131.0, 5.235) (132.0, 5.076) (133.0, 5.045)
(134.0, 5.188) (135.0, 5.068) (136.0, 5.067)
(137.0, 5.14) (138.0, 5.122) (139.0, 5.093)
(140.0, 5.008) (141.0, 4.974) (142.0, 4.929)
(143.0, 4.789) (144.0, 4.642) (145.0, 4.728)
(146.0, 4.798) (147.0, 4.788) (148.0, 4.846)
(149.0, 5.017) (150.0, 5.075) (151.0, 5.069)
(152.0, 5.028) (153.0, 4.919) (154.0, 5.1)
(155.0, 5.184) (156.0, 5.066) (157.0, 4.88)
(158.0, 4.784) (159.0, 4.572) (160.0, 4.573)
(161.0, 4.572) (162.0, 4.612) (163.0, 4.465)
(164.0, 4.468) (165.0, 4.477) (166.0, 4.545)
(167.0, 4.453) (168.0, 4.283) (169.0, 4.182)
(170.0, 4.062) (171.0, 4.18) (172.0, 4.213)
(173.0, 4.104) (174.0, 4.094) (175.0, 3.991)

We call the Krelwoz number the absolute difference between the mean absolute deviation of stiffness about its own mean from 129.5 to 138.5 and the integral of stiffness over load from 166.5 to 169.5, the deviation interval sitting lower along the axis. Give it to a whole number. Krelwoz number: 13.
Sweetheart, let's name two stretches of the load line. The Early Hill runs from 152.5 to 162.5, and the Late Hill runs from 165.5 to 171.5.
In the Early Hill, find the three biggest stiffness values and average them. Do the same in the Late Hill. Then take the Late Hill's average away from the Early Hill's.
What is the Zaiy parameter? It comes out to 0.69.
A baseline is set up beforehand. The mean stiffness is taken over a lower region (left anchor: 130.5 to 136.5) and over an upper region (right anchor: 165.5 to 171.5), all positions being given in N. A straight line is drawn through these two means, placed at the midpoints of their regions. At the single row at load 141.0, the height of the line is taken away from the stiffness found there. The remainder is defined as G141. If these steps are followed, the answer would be 0.04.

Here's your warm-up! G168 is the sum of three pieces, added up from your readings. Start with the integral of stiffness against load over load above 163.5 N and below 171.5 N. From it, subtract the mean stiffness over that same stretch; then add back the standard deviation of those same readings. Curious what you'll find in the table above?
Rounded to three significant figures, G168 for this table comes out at 30.5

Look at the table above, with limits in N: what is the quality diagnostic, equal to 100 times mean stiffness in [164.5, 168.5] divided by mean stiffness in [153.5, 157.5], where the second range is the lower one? 88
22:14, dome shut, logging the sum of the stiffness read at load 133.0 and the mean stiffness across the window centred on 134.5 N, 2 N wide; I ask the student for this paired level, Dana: 10.2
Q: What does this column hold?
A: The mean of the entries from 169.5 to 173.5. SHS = 4.1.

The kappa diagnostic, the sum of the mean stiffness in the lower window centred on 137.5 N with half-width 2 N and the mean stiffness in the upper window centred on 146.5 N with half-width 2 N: 9.9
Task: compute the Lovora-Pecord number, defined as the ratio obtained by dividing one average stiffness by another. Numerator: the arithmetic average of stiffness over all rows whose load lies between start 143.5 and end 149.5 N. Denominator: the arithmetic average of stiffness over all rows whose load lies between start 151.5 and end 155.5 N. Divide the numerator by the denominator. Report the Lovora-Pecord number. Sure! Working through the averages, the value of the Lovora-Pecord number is 0.95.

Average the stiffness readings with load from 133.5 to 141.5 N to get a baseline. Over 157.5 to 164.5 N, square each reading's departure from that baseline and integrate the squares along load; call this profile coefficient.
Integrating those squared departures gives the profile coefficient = 1.9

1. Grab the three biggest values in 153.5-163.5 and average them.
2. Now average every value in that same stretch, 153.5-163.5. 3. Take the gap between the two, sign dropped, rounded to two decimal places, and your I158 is 0.34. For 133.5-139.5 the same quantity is 0.04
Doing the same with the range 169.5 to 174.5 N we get 0.04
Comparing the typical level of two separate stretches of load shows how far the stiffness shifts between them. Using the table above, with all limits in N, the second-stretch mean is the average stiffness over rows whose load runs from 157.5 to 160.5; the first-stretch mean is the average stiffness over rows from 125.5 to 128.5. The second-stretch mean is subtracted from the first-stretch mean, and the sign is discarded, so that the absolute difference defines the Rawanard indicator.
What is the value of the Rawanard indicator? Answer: 1.1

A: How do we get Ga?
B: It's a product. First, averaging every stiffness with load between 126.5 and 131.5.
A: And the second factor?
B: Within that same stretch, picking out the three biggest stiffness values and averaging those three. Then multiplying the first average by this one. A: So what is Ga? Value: 31.0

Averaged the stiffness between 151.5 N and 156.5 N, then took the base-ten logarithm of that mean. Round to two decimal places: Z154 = 0.70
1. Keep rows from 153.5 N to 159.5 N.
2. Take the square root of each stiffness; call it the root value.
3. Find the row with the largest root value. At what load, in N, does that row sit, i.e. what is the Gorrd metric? 155.0 N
